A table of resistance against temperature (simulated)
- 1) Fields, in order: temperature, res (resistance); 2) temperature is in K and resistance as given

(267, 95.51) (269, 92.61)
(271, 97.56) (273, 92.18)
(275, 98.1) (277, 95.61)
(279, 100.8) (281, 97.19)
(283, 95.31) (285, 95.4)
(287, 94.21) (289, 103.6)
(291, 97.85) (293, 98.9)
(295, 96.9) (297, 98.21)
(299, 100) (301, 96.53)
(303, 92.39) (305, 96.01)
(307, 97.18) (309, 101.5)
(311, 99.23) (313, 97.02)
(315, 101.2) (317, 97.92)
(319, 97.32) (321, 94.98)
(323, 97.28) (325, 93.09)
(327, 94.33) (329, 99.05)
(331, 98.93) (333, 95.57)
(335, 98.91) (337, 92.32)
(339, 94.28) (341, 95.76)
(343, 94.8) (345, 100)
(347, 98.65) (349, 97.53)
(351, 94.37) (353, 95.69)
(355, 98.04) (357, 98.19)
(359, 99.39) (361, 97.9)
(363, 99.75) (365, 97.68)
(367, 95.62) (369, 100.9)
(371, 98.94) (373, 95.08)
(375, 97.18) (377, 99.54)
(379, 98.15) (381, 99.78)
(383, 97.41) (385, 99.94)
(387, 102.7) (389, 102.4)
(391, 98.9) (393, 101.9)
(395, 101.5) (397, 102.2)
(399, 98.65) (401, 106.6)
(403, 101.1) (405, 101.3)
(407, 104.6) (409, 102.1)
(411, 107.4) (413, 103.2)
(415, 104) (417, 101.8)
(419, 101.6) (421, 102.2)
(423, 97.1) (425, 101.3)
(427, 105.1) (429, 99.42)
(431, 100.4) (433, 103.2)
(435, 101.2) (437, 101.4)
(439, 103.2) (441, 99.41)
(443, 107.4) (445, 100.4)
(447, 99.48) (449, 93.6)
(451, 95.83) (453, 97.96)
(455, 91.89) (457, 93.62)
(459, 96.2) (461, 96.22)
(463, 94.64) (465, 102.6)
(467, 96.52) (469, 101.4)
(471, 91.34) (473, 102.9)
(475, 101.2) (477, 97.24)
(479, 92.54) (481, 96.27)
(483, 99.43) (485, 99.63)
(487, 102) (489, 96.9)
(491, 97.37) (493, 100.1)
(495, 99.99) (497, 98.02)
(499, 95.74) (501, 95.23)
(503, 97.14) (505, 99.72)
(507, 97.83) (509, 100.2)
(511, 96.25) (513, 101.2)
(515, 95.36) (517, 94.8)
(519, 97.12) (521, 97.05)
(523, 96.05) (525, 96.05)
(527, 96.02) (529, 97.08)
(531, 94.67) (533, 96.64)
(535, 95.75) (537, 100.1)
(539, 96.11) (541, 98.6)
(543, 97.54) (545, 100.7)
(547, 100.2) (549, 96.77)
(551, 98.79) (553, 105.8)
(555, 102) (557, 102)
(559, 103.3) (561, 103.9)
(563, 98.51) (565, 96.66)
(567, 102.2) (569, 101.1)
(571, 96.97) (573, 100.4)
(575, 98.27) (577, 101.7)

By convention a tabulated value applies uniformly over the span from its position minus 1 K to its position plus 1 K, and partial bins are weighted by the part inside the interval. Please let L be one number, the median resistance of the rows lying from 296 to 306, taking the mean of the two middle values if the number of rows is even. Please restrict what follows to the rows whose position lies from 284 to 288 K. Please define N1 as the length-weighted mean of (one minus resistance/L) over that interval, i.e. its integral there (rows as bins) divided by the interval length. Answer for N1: 0.018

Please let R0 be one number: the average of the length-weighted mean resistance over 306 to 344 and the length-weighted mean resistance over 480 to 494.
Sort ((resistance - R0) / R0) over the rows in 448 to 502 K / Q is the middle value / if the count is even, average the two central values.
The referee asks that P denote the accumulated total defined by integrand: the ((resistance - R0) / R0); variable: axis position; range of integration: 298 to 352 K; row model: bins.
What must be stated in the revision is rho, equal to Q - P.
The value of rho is 0.5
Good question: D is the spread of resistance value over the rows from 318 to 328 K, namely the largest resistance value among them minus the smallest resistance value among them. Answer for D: 4.2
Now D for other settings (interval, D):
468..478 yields 11.6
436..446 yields 8.0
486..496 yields 5.1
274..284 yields 5.5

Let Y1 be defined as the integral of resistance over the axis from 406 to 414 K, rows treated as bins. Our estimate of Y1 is 835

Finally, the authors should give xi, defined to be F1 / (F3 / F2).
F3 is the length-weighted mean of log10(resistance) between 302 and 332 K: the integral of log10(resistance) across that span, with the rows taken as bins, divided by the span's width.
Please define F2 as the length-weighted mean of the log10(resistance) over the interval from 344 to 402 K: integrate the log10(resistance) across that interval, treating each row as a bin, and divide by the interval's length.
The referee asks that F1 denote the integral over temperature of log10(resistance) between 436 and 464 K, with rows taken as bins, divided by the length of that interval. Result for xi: 2.00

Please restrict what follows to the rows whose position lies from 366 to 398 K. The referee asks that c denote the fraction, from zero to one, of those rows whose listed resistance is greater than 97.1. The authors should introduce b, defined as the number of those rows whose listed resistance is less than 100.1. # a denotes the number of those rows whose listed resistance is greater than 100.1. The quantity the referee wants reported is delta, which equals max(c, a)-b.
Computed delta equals -4.0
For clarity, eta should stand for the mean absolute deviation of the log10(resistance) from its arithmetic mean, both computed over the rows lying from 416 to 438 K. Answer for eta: 0.006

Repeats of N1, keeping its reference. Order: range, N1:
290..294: -0.019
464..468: -0.031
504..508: -0.023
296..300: -0.027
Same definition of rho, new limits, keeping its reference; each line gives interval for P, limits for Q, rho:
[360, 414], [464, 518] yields -1.4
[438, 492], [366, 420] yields -0.1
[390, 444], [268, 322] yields -2.4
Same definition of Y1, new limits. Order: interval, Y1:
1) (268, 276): 761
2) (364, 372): 786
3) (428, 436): 808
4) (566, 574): 801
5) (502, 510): 790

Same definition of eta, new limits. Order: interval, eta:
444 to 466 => 0.011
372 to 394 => 0.008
